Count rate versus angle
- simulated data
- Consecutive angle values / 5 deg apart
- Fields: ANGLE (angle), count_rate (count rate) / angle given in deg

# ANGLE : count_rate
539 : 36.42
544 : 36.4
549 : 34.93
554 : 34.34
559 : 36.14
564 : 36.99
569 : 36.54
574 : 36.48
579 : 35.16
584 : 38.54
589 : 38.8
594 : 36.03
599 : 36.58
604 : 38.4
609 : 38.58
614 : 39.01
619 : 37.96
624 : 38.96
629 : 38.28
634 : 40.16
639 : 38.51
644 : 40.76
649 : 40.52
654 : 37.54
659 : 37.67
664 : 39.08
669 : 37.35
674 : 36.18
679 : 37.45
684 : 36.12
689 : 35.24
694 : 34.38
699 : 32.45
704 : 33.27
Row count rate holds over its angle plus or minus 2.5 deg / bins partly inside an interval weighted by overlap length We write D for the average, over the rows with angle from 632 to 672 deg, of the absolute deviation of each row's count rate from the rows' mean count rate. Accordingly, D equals 1.2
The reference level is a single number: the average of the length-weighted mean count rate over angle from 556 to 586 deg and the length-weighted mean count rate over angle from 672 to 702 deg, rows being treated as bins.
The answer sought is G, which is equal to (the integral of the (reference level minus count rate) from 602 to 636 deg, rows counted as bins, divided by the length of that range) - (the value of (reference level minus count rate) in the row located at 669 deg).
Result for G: -1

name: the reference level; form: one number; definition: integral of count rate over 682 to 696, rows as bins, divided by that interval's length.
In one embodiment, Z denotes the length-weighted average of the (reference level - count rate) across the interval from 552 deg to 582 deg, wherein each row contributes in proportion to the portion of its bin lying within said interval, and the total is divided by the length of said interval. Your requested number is -0.8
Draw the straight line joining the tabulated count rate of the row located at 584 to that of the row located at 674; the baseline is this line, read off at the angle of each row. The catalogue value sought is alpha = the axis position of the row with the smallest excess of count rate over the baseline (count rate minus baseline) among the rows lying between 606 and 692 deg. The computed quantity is 689 deg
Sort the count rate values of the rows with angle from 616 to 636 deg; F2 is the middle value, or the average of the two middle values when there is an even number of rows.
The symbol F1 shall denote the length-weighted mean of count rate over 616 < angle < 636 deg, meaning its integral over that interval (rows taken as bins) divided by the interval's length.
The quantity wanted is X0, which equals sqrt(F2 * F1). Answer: 38.7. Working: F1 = 38.8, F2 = 38.6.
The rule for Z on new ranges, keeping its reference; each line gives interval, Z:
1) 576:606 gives -2.0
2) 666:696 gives -1.0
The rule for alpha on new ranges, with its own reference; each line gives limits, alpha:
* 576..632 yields 579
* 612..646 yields 619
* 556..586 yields 579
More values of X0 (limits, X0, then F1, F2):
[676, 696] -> 35.8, 35.8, 35.7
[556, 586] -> 36.5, 36.6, 36.5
